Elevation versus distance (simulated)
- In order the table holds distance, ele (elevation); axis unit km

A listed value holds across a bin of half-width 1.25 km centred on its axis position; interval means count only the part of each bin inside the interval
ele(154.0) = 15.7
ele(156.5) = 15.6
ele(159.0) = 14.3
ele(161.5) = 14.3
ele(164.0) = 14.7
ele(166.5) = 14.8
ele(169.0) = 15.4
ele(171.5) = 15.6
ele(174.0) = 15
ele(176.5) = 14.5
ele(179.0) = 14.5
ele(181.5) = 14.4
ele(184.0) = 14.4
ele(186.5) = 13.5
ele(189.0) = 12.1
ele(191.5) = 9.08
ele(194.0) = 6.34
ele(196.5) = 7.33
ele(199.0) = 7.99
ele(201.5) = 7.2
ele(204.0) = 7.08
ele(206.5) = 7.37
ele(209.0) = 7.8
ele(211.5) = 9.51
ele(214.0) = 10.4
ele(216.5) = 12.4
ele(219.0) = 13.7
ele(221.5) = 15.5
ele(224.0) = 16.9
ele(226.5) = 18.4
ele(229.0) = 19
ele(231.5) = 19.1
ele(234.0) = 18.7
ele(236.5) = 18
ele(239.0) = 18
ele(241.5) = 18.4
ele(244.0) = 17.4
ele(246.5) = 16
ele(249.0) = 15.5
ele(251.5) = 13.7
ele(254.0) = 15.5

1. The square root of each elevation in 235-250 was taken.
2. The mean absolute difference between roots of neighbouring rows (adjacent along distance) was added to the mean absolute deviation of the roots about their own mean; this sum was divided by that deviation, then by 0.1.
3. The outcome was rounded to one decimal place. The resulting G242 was 16.7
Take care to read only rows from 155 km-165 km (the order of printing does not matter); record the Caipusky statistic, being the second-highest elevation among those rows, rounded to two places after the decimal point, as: 14.70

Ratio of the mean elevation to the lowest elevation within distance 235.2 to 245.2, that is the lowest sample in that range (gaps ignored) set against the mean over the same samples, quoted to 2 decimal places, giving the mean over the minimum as 1.03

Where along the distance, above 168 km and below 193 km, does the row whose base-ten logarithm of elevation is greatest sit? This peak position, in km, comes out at 171.5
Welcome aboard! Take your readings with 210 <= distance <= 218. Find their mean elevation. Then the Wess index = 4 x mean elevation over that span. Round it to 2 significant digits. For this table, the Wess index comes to 43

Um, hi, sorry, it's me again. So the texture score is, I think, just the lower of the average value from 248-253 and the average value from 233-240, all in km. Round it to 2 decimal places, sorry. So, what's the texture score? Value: 14.60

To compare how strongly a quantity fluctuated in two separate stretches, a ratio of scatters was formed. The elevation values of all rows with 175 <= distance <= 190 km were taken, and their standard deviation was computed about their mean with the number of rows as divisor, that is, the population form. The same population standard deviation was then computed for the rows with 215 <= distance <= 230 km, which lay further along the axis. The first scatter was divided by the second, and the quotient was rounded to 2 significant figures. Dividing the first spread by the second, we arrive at 0.37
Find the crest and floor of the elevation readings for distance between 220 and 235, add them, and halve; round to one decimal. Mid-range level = 17.3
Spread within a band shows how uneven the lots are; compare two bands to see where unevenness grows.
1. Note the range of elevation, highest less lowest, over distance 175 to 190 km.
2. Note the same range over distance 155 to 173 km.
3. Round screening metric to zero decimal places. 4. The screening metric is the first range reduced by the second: 1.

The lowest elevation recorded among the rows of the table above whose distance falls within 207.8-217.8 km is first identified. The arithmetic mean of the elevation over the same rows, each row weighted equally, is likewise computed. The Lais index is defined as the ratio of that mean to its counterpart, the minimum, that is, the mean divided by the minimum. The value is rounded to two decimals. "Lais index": 1.29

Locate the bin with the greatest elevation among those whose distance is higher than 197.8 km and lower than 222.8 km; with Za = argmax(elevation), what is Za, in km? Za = 221.5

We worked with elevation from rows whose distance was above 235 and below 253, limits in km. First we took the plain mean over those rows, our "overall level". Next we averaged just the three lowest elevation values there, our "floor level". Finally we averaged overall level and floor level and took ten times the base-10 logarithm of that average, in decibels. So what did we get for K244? 12.0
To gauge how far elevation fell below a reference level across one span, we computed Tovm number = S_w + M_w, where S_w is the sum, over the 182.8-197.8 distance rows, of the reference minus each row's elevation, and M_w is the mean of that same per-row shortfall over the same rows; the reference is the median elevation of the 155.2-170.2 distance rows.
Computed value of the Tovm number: 30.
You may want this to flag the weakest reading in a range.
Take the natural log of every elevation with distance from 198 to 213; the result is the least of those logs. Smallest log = 2.0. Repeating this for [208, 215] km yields 2.1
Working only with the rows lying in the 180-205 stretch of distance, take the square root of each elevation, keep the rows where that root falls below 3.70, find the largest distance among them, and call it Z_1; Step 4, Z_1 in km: 204.0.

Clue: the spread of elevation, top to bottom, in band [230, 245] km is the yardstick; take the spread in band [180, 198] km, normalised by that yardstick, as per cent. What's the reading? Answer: 474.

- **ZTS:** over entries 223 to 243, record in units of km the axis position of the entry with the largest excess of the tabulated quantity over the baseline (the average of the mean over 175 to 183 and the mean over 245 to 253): 231.5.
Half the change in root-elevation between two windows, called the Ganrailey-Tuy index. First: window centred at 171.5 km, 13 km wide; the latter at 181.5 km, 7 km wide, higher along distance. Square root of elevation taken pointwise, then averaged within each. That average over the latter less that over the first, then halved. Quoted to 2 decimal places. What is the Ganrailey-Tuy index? -0.04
